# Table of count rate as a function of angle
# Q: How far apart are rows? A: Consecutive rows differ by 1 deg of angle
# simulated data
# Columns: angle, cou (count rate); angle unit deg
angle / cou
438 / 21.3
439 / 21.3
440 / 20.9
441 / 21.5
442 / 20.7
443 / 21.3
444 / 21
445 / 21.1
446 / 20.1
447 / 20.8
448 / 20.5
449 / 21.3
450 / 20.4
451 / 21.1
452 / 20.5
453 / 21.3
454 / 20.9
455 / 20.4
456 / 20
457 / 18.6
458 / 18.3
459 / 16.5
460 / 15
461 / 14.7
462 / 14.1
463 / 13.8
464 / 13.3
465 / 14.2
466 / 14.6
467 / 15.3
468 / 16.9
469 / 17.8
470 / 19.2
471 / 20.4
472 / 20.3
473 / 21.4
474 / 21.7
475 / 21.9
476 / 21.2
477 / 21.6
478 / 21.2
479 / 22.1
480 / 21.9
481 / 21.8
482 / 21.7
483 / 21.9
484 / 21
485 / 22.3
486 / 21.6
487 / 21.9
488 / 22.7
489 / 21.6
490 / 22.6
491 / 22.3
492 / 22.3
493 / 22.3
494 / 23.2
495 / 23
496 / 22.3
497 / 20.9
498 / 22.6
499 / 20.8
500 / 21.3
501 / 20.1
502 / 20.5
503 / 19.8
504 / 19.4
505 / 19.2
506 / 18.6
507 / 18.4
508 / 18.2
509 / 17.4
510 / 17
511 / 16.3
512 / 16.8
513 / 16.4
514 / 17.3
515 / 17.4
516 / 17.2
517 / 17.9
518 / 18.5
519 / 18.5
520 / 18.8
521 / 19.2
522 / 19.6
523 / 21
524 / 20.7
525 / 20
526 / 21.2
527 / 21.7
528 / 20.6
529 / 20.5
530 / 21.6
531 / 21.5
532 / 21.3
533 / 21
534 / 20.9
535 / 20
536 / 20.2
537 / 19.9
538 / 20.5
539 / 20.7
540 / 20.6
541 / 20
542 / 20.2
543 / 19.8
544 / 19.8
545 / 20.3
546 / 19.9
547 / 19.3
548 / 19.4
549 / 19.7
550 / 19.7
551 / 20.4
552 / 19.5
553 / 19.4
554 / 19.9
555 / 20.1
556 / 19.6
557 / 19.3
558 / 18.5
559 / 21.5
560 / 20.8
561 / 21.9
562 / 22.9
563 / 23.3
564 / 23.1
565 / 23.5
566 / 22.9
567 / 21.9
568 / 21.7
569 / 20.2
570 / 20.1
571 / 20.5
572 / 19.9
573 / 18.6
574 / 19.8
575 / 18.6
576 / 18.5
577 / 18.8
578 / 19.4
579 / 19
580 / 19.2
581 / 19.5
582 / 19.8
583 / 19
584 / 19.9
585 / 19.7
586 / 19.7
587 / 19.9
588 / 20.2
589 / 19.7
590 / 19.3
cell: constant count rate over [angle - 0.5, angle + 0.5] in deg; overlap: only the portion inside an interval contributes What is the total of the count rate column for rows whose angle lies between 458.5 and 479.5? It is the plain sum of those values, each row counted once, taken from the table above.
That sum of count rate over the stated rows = 377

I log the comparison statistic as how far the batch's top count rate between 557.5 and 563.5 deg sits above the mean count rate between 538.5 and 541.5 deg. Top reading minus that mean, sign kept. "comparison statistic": 2.9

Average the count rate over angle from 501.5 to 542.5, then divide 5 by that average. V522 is 0.257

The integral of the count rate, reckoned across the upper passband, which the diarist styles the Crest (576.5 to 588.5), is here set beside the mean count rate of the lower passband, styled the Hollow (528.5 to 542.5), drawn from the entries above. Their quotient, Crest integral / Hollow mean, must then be 11.3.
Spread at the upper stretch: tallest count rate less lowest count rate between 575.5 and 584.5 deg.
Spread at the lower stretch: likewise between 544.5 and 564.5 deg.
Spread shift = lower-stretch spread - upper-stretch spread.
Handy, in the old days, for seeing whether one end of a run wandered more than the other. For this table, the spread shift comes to 3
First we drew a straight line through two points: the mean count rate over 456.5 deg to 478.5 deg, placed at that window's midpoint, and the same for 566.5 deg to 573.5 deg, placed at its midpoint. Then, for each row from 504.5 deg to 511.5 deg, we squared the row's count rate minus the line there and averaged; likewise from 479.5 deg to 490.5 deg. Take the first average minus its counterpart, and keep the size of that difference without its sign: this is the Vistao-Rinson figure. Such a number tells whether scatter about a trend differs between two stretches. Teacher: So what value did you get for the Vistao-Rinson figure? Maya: 11.6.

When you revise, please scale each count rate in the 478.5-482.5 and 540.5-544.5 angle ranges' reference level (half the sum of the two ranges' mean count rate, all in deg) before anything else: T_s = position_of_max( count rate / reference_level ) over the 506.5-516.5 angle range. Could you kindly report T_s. 507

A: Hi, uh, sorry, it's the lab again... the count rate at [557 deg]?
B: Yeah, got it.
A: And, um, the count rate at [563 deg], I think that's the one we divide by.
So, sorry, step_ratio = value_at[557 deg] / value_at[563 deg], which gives 0.83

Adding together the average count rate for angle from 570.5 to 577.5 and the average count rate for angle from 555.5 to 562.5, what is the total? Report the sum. 39.9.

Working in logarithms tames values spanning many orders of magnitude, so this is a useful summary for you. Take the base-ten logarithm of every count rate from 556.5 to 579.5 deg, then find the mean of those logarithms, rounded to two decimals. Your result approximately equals 1.31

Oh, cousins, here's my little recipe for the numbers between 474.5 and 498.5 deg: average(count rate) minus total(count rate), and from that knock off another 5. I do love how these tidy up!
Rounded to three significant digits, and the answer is -511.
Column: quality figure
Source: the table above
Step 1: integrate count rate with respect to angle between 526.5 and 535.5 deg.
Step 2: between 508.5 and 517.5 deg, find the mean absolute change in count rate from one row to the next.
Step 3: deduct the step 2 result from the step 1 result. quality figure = 189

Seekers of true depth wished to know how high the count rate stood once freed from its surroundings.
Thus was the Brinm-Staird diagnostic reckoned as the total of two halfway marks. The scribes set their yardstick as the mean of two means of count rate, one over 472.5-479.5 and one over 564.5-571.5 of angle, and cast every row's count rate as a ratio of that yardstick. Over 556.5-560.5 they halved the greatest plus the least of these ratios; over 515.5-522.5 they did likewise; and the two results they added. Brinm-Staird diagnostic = 1.78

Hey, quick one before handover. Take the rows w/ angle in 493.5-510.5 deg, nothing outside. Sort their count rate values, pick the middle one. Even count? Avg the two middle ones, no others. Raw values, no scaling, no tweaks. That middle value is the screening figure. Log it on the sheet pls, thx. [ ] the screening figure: 20.1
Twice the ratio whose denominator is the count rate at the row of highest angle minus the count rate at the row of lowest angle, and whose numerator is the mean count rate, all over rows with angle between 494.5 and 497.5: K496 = -21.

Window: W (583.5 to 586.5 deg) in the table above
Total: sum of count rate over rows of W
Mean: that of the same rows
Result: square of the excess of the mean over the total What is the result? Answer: 1563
